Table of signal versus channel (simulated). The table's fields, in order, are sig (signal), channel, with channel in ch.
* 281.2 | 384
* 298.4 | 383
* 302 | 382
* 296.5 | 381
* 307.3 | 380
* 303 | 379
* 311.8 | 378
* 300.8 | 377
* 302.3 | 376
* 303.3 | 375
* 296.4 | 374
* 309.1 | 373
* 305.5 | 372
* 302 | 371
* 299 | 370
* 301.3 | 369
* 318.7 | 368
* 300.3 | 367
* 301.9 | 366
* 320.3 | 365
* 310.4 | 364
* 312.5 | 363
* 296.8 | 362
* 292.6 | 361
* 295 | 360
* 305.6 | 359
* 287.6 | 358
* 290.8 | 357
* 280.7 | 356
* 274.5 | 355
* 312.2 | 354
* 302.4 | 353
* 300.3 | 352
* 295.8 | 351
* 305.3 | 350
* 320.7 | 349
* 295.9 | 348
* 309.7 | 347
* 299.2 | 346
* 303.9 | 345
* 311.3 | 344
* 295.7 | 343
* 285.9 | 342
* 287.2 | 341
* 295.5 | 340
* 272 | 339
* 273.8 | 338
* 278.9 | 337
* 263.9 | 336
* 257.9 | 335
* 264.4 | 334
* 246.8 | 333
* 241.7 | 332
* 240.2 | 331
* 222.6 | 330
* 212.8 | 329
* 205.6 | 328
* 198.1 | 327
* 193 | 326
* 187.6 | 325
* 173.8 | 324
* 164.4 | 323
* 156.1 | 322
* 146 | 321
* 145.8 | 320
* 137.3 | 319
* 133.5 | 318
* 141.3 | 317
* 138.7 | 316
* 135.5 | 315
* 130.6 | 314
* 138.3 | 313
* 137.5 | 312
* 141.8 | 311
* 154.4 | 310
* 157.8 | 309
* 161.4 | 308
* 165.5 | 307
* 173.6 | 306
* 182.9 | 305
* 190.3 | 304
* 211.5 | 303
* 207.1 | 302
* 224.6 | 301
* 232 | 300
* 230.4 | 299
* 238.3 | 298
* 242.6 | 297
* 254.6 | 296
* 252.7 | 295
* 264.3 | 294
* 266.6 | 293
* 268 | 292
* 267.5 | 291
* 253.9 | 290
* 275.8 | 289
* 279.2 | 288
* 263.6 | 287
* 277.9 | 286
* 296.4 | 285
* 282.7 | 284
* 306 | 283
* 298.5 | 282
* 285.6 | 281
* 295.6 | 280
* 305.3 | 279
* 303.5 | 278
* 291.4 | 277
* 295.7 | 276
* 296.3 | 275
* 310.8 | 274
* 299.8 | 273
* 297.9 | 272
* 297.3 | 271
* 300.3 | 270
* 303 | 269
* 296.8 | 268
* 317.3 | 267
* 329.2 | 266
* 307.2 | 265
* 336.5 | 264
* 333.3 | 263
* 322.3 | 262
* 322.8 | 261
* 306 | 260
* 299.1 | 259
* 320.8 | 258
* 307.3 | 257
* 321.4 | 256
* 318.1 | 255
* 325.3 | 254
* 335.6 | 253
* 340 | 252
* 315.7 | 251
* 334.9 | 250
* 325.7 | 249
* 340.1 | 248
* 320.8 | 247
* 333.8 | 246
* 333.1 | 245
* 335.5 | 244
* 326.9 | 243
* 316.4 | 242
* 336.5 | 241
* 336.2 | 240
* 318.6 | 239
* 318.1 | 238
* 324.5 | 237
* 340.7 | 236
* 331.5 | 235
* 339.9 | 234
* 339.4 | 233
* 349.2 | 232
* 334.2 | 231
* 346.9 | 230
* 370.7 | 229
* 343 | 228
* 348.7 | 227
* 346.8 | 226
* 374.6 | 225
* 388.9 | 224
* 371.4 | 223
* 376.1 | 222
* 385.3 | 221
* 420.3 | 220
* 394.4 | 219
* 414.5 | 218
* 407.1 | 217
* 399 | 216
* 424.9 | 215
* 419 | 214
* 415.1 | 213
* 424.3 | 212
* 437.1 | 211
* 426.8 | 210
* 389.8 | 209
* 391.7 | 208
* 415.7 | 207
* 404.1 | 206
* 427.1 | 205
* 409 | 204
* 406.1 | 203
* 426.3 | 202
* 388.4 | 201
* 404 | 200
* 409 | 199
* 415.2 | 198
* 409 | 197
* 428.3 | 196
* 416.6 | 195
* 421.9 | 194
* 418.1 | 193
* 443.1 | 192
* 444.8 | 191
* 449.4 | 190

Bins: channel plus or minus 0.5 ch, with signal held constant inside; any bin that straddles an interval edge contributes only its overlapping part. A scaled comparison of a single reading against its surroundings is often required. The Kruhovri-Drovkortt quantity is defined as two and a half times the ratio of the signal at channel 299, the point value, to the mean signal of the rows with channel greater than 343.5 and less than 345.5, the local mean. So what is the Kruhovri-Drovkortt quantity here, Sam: 1.9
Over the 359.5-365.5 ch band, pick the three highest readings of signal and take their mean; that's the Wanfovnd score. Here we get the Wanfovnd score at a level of 314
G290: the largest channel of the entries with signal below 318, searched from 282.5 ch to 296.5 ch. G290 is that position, 296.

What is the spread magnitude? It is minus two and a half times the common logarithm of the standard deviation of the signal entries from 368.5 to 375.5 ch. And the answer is -1.5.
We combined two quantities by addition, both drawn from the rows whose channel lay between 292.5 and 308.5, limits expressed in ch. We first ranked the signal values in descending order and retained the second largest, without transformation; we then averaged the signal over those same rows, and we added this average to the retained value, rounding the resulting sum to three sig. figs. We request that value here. 483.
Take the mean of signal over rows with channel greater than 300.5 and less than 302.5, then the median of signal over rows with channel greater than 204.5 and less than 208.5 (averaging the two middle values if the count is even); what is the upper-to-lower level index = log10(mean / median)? -0.279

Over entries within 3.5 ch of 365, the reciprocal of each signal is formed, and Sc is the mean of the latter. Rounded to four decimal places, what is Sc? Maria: 0.0032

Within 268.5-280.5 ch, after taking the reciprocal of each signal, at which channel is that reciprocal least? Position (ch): 274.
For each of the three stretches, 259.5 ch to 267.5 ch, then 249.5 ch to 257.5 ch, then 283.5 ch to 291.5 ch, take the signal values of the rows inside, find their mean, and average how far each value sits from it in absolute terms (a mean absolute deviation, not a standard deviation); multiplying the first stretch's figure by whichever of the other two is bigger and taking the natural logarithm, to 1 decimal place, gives 4.4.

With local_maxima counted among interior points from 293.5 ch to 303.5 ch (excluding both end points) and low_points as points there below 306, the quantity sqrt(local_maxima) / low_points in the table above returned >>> 0.14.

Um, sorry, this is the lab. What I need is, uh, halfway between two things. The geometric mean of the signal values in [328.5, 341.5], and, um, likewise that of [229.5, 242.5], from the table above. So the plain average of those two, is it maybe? 295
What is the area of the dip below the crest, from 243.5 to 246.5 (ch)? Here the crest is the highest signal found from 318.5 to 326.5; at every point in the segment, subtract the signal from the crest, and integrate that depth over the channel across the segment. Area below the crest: -423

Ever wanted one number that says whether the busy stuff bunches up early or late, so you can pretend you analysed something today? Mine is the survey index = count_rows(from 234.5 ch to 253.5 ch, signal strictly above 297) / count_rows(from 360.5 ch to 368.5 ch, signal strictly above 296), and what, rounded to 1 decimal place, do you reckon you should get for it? 2.7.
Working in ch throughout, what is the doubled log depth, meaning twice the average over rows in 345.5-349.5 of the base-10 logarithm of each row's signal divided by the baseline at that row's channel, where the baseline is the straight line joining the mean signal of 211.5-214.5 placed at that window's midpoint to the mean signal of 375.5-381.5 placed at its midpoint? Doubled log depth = -0.05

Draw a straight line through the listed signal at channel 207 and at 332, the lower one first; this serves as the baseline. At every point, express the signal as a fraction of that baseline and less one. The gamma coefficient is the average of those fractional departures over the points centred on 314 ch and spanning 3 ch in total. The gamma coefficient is -0.5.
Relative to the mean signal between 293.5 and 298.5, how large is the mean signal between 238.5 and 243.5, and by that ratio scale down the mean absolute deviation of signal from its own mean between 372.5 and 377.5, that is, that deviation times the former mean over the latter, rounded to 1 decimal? 2.3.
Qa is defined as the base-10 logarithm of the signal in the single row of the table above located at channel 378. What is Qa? 2.49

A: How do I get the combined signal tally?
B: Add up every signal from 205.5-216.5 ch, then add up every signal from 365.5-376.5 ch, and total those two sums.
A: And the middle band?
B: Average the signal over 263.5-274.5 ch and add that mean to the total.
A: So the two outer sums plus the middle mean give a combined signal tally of 8196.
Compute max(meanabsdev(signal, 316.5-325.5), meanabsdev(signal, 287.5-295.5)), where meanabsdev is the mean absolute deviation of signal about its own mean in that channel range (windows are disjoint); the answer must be 15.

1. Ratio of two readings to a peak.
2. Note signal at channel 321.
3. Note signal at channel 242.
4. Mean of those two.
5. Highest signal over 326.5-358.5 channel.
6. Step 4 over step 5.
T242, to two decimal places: 0.72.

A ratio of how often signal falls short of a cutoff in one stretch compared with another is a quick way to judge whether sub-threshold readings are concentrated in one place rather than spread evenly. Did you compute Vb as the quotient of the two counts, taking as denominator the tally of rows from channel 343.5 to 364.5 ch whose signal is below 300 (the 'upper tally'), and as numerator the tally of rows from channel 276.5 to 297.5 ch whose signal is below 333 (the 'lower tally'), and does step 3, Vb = 2.1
